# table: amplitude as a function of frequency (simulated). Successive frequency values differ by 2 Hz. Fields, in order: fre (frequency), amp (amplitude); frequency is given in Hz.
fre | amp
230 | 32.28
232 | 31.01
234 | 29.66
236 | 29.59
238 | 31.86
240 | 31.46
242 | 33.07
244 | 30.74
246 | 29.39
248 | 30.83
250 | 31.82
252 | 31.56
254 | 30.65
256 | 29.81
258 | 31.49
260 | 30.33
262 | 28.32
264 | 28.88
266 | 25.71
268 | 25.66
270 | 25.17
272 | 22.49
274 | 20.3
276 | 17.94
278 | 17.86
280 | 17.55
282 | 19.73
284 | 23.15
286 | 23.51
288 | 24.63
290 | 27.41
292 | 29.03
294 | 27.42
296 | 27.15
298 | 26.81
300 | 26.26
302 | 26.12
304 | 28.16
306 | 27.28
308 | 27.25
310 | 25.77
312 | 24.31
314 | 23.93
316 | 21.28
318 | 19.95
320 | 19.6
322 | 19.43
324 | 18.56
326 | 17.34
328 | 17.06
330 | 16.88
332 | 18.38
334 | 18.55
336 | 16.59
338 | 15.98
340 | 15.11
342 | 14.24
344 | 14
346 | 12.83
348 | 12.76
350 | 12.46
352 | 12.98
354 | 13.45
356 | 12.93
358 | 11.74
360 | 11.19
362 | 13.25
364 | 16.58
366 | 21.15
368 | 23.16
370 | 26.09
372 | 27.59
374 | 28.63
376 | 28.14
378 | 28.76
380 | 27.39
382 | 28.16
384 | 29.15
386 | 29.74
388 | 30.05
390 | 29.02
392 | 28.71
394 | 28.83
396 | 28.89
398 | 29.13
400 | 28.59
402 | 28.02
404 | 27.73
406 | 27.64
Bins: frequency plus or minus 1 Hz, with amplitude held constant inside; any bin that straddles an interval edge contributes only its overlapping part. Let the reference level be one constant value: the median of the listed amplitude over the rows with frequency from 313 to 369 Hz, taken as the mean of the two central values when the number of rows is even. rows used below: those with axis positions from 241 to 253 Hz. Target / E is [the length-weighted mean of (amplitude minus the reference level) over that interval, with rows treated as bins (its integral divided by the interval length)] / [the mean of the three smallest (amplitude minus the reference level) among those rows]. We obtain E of 1.1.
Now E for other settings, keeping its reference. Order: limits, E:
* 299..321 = 2.2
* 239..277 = 3.2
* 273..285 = 2.4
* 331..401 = -1.0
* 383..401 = 1.0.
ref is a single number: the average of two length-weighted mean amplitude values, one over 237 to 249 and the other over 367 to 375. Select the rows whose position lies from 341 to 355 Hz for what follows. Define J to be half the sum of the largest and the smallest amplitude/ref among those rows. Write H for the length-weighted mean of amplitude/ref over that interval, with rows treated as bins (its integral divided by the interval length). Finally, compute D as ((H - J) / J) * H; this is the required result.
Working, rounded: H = 0.5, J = 0.5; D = -0.004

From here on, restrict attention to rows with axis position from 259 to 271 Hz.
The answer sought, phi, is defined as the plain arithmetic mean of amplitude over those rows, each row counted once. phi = 27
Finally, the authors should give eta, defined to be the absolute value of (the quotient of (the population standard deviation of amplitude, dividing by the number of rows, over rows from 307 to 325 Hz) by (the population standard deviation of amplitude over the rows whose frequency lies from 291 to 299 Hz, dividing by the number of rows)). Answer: 3.5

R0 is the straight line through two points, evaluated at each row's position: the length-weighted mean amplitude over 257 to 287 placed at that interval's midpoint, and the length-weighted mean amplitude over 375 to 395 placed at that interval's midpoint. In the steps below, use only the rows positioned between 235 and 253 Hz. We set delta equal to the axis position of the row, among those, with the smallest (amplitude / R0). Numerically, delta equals 246 Hz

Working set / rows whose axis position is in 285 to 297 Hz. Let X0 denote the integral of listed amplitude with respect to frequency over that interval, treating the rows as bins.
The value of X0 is 318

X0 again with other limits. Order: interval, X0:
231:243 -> 373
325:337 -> 210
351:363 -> 151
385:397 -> 350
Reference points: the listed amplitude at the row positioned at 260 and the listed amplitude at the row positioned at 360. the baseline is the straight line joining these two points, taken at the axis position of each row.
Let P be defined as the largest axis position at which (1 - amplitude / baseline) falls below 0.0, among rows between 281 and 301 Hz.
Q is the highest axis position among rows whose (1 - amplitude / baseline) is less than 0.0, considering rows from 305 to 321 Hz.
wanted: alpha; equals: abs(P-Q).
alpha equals 20 Hz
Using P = 300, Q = 320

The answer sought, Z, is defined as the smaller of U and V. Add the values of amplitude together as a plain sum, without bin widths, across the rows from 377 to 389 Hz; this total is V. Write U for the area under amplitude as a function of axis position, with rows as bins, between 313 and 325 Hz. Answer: 173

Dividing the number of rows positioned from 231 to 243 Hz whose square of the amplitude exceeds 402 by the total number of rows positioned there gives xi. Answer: 1.00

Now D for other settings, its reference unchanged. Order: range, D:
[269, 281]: -0.038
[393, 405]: 0.004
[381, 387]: 0.002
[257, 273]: 0.009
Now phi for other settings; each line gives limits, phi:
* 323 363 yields 15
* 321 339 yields 18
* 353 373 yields 18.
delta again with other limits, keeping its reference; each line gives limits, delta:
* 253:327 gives 326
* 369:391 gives 370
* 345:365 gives 360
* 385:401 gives 400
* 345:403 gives 360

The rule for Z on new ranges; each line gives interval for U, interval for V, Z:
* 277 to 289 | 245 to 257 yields 184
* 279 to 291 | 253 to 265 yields 179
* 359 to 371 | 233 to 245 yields 186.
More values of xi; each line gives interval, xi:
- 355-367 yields 0.17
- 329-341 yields 0.00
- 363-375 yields 0.83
